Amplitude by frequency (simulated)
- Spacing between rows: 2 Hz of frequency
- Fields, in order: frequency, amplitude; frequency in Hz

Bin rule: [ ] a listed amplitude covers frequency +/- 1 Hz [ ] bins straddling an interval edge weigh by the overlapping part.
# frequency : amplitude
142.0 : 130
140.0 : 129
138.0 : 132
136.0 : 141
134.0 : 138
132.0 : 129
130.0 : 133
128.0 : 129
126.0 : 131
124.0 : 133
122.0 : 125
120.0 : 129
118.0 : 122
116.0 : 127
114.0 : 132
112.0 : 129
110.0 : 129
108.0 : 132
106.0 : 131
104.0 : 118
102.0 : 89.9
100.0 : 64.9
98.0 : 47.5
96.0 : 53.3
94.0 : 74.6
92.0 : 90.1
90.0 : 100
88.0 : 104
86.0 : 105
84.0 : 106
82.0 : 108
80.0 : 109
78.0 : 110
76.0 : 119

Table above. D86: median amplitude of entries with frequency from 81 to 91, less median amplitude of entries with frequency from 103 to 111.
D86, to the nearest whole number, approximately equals -25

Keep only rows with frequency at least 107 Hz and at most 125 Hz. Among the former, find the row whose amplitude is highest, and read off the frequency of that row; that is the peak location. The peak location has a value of 124.0 Hz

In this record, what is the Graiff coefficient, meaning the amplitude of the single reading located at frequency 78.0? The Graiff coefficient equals 110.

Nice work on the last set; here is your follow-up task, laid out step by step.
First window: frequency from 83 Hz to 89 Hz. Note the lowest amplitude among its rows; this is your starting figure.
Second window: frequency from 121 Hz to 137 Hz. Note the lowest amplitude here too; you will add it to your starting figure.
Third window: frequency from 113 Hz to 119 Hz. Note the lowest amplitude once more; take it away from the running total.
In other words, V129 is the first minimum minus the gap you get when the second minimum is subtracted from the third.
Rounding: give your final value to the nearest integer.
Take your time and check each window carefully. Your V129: 107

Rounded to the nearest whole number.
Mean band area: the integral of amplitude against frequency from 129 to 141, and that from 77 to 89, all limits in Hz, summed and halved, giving 1444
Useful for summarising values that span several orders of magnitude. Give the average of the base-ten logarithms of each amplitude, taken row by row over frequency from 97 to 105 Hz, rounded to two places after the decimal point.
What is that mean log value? 1.88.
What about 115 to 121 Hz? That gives 2.10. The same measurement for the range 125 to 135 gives 2.12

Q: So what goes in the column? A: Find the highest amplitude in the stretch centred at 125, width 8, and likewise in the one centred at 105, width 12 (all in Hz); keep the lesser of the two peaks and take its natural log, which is 4.88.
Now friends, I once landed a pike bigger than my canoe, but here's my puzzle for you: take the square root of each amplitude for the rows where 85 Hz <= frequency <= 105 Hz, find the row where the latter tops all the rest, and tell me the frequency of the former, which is 104.0 Hz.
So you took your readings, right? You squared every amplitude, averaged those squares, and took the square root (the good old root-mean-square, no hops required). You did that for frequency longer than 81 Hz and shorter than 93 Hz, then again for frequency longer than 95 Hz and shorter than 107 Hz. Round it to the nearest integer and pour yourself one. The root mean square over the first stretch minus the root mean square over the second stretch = 12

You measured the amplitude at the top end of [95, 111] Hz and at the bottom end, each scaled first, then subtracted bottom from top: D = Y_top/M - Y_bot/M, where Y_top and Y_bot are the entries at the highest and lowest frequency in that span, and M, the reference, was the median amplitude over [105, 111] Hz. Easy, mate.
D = 0.58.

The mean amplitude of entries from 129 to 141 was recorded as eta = 134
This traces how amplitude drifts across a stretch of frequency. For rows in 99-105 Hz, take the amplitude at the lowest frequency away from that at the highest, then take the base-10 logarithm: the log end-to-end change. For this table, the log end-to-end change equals 1.7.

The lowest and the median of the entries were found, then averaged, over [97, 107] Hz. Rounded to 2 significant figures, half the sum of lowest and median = 69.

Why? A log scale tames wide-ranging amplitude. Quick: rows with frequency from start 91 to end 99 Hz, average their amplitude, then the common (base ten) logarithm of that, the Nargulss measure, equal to 1.82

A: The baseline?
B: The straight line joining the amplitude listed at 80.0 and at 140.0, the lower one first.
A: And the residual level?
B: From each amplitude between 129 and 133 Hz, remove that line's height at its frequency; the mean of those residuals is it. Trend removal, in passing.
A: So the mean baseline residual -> 5.0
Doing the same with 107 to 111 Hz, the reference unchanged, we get 11.8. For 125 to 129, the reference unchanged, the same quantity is 5.3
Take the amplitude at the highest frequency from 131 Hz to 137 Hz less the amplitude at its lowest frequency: 12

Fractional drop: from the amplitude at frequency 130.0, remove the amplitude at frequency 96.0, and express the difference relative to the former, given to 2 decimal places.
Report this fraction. 0.60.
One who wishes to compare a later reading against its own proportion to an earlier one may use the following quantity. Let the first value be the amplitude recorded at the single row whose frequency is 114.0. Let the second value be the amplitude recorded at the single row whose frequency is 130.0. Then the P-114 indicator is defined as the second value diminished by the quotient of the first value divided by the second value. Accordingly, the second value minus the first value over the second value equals 132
